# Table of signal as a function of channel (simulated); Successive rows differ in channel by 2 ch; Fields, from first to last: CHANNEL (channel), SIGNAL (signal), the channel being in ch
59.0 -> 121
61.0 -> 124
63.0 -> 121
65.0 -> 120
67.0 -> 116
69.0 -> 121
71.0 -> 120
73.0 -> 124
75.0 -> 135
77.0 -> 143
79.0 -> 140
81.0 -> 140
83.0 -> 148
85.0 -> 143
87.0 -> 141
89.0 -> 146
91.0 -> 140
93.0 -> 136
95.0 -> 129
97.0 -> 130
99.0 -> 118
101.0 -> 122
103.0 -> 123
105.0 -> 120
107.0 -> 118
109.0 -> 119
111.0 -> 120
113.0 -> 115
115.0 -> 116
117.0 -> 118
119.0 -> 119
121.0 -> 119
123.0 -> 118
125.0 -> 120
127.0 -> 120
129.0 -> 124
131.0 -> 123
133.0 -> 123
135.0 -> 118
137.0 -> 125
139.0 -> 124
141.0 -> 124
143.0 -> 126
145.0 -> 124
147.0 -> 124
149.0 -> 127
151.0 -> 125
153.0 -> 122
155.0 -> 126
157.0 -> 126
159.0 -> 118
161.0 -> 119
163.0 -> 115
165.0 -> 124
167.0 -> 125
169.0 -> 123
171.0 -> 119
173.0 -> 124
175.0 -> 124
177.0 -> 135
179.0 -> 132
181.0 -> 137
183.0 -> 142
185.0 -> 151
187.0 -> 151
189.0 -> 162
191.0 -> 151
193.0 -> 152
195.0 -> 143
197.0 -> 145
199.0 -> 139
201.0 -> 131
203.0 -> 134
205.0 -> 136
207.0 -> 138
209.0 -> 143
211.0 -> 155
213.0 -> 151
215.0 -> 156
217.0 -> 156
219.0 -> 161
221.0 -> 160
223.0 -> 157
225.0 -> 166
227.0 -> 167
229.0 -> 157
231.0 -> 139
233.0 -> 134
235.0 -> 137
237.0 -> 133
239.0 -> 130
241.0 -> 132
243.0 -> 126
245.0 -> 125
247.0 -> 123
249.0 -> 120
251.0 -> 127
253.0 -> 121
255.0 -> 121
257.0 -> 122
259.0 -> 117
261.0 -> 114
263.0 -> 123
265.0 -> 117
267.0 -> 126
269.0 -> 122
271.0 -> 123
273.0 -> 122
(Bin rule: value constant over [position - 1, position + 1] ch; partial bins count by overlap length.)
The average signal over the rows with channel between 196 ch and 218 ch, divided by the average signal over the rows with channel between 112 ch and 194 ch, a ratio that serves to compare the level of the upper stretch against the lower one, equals 1.13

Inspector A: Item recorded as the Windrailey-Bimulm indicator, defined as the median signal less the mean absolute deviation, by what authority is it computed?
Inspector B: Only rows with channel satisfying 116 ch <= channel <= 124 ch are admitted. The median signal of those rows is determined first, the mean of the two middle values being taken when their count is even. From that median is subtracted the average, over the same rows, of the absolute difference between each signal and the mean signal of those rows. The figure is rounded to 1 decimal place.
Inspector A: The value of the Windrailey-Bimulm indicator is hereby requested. 118.0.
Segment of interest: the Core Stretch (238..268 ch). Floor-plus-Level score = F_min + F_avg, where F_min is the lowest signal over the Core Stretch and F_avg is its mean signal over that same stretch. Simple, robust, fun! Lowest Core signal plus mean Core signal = 237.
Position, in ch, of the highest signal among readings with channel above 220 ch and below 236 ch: 227.0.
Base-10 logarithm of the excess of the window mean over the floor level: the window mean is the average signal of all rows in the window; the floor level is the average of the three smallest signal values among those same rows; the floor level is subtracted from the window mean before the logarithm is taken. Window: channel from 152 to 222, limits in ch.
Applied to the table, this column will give 1.31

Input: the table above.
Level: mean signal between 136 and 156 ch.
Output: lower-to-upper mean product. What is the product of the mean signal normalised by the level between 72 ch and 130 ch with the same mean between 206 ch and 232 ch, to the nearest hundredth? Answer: 1.27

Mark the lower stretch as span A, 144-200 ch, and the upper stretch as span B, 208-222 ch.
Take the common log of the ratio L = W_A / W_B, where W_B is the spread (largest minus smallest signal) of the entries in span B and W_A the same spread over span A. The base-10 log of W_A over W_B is 0.4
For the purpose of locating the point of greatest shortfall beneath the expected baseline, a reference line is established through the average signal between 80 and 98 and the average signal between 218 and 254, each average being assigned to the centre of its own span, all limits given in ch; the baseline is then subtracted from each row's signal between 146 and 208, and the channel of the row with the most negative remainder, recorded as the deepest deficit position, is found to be 163.0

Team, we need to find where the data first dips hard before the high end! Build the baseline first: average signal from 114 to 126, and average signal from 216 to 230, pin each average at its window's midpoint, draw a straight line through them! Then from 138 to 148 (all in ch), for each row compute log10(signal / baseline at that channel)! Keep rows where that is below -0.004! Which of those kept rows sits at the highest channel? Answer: 147.0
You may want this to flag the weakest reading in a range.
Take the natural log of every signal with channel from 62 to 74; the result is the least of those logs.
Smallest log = 4.75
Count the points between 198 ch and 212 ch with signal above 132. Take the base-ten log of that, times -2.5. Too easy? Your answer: -1.9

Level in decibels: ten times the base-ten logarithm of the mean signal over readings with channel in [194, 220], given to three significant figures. 21.6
